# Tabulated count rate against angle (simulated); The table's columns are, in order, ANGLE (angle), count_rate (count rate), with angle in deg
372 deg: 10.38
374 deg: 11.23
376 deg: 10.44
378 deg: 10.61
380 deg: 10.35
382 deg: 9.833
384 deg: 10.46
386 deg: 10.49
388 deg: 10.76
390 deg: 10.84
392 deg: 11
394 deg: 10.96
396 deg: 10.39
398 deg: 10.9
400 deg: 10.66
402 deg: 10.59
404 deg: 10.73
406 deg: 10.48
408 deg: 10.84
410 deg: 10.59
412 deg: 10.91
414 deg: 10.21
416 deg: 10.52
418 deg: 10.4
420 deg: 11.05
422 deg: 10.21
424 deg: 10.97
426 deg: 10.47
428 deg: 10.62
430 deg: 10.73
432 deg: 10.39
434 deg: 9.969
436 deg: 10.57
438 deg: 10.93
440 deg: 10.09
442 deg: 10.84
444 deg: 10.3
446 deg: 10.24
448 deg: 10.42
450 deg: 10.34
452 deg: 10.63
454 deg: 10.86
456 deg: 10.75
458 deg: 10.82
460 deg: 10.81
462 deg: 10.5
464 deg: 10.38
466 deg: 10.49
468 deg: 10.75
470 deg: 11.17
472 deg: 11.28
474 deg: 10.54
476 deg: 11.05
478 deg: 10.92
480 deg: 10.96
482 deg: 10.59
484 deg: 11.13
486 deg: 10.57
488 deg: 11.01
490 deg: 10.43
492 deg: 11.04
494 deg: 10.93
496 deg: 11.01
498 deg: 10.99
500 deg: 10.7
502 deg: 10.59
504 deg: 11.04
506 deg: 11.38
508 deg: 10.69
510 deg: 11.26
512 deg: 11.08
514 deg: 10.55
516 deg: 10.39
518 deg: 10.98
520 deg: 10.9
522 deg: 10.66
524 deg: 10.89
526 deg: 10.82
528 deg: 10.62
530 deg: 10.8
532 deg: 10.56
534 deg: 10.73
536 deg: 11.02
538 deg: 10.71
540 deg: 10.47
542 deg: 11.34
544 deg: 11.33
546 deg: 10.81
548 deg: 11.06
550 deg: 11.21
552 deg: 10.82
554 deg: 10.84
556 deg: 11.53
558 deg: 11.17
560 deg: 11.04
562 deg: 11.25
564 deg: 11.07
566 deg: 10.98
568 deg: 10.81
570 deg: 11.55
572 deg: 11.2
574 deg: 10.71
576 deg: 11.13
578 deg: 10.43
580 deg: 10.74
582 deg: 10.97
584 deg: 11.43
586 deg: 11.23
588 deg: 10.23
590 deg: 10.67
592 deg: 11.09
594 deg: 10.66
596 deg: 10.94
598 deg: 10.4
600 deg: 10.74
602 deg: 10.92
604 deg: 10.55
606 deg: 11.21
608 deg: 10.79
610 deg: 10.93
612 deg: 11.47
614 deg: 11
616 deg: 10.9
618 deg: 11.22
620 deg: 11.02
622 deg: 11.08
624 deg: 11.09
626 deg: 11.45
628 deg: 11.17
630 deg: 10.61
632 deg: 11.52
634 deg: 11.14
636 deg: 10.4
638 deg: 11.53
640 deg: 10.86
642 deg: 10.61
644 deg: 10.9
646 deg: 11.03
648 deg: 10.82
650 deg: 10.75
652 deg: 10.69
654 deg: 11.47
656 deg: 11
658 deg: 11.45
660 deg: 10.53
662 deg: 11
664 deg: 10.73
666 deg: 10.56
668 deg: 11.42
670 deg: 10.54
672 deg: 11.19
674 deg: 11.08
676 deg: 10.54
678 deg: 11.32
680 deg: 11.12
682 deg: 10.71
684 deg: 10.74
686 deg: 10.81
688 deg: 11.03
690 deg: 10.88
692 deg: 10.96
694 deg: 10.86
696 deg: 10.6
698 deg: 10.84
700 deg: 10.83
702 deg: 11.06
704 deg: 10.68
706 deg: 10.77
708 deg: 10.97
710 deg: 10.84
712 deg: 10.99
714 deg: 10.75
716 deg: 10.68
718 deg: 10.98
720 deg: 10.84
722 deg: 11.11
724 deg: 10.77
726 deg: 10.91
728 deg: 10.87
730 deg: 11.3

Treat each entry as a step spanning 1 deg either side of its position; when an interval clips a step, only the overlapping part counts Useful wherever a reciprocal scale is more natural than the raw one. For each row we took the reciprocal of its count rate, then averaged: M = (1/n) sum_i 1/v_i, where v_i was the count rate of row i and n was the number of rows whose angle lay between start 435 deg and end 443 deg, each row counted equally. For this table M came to 0.0944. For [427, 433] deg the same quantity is 0.0945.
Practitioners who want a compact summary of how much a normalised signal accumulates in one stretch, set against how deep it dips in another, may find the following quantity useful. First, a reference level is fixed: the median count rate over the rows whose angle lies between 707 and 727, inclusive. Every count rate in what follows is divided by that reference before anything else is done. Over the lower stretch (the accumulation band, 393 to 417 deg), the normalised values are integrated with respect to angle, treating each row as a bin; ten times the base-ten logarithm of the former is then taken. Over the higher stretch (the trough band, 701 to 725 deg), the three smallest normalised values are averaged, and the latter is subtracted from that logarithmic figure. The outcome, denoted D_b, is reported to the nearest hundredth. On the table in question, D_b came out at 12.73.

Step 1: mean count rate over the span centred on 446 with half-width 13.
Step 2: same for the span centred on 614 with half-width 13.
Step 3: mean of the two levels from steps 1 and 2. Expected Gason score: 10.78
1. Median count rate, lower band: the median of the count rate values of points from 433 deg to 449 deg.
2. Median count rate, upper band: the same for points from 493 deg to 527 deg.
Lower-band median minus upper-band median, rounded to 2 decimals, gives -0.54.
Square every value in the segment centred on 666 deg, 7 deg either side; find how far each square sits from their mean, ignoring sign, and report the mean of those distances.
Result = 6.56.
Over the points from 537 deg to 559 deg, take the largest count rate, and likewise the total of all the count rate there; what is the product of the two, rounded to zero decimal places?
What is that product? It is 1398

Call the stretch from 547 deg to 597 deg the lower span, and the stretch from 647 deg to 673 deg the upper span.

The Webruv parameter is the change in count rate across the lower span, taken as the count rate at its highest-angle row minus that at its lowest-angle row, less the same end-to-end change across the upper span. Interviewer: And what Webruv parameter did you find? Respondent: -0.5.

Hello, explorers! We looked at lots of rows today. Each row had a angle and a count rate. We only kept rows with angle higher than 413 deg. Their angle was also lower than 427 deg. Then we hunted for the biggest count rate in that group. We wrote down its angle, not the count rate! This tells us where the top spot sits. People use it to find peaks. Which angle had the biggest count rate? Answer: 420 deg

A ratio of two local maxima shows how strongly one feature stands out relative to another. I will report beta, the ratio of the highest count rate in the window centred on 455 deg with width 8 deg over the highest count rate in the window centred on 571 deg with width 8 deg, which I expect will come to 0.94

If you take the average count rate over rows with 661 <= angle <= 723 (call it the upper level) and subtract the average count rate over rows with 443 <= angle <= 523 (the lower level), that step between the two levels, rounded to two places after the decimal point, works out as 0.11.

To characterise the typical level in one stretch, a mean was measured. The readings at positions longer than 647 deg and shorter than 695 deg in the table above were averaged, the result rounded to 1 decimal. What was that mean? 10.9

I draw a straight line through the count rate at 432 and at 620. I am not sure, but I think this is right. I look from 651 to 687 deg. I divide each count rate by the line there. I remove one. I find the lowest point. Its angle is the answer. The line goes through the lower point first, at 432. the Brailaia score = 676 deg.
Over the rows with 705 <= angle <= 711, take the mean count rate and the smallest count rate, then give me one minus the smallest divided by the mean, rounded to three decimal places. 0.008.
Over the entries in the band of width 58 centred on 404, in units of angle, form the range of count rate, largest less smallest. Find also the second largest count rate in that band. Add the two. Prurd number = 12.2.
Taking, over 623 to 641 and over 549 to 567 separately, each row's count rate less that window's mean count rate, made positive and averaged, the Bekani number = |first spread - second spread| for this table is 0.14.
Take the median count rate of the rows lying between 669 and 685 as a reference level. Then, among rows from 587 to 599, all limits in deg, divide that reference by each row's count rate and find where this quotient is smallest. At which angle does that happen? 592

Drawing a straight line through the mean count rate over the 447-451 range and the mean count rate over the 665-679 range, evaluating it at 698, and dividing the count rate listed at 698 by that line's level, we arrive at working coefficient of 0.98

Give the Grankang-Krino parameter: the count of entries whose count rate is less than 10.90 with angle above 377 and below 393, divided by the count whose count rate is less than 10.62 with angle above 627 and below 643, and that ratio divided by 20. 0.117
